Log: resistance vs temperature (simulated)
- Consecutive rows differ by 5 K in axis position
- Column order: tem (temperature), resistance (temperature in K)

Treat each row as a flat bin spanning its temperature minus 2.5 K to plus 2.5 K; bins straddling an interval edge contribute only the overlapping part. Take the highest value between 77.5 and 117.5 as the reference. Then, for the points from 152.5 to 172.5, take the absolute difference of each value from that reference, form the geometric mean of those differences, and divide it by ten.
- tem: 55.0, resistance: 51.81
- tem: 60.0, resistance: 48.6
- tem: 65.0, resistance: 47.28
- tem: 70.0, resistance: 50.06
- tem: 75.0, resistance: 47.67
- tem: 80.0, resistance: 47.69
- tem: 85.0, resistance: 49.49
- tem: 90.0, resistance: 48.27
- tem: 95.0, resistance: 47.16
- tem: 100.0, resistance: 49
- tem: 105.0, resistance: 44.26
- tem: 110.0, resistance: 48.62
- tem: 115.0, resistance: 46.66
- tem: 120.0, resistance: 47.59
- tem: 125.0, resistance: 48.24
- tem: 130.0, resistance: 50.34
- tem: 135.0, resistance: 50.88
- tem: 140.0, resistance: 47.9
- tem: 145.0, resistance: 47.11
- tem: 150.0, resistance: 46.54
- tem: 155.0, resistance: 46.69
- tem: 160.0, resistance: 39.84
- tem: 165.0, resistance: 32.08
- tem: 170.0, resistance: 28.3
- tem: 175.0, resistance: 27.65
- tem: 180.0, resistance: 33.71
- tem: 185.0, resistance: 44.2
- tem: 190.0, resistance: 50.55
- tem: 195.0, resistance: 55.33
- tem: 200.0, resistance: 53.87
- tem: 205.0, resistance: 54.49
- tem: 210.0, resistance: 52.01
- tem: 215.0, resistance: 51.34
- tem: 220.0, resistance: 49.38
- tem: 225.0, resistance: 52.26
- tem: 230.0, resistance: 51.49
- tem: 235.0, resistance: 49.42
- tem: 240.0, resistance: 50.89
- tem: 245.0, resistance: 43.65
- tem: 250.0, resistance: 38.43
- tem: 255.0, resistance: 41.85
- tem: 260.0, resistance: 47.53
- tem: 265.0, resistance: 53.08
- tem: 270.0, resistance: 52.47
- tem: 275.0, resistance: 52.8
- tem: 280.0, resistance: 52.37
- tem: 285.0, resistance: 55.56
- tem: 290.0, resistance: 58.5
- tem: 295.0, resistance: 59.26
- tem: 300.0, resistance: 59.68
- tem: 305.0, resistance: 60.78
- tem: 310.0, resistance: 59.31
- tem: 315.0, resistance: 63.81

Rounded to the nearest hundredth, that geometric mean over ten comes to 1.00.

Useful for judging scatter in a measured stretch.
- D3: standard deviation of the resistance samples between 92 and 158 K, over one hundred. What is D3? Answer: 0.017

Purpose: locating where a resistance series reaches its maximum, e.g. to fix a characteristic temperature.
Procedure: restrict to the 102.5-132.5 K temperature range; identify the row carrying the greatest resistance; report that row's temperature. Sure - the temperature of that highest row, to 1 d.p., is 130.0 K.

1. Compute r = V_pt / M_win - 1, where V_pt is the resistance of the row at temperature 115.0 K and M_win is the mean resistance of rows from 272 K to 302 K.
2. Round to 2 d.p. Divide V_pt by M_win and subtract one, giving -0.17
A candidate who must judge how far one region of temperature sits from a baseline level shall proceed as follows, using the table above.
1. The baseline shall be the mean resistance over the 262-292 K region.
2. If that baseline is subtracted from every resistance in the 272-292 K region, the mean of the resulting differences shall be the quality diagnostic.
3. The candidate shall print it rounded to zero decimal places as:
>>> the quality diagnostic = 1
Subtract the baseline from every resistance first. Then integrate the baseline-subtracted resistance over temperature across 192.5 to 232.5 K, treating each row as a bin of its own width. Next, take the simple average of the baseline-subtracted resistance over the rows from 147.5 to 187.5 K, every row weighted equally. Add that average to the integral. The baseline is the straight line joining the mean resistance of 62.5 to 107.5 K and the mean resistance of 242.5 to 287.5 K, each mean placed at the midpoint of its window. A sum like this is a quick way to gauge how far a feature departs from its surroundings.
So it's 153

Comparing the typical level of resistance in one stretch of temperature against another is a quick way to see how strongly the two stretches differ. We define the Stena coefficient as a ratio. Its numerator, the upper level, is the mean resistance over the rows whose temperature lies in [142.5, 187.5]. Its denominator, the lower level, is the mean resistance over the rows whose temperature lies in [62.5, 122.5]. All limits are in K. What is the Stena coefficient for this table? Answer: 0.80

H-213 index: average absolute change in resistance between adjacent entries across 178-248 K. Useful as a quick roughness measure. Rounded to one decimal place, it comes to 3.3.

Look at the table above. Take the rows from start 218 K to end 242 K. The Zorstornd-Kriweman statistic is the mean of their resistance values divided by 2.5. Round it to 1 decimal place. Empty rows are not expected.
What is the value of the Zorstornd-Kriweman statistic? 20.3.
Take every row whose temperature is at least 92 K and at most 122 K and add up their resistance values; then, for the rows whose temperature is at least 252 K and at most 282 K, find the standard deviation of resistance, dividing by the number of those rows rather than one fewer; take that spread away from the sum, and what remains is 279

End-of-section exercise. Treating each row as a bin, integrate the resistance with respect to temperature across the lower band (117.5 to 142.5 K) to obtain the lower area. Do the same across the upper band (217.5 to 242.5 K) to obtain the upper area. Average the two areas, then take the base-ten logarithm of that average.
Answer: 3.10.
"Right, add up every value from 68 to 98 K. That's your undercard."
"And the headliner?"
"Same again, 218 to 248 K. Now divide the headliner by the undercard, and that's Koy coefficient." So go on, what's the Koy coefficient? 1.02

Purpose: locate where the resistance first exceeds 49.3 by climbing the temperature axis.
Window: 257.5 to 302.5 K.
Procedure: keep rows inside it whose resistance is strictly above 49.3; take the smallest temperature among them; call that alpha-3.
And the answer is 265.0 K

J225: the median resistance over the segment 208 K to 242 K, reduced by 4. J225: 47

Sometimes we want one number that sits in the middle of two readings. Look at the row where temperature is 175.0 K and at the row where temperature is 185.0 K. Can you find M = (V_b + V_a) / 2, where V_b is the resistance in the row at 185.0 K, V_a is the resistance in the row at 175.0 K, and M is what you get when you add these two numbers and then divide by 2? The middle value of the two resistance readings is 35.9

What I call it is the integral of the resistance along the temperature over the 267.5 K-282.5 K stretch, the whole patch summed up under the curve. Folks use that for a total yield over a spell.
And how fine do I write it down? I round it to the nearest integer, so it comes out 788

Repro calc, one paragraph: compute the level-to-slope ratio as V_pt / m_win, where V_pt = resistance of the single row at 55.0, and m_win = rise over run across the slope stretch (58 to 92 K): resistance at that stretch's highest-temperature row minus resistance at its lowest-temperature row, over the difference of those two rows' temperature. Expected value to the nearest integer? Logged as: -4710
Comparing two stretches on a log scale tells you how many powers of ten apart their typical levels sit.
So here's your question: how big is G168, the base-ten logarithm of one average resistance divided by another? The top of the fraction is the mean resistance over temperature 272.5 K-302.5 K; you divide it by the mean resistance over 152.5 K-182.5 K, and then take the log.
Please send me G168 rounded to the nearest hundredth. 0.21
